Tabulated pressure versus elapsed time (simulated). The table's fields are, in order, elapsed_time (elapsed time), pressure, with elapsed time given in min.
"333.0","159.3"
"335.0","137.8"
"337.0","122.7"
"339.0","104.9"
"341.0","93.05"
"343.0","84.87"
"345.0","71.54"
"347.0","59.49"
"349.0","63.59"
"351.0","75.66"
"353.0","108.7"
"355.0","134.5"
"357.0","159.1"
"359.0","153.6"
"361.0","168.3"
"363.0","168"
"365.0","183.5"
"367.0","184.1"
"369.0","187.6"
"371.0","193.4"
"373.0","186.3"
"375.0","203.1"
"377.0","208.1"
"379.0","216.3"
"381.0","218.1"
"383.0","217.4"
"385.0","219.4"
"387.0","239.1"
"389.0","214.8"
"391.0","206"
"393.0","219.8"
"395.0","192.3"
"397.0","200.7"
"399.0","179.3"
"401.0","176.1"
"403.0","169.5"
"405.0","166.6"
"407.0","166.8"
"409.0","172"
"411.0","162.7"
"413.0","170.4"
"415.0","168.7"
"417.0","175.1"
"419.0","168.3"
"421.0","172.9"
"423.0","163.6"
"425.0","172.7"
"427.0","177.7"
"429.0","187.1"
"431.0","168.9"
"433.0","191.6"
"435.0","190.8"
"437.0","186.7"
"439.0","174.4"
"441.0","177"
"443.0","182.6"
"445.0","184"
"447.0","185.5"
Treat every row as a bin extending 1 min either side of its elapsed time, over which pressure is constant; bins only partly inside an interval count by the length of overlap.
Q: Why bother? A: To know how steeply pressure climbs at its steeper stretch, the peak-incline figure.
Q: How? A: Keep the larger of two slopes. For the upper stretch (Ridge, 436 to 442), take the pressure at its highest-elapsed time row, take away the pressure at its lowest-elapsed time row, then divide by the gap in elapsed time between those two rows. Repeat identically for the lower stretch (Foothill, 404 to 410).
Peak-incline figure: 1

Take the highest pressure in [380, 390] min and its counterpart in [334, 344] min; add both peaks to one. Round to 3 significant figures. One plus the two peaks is 378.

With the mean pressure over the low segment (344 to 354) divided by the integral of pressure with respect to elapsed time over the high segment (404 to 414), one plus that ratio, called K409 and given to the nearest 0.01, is 1.05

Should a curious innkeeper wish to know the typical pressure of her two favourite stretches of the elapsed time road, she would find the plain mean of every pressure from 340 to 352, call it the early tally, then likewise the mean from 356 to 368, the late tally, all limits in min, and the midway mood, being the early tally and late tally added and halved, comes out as 122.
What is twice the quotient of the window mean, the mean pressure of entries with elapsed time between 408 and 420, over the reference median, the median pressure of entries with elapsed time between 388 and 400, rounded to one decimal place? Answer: 1.7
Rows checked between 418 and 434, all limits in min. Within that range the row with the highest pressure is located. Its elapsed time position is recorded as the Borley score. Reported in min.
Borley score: 433.0 min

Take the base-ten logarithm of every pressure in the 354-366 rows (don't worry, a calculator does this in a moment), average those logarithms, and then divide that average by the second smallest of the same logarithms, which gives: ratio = 1.01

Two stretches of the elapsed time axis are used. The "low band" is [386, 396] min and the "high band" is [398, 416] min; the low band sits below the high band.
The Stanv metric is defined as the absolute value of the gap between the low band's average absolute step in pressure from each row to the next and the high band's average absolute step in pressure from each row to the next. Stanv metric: 14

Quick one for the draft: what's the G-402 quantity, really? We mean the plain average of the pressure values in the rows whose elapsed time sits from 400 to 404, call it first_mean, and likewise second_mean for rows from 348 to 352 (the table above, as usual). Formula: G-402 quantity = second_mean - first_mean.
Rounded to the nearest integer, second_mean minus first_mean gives -103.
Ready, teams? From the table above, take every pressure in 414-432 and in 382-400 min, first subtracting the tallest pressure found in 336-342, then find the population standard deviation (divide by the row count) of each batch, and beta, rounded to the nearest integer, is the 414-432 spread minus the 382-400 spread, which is -10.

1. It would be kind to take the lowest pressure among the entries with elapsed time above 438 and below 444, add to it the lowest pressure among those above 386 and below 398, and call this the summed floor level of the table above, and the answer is 367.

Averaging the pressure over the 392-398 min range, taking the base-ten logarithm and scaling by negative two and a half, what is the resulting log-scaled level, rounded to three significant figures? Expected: -5.78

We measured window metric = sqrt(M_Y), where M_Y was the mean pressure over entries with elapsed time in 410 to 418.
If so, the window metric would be 13.0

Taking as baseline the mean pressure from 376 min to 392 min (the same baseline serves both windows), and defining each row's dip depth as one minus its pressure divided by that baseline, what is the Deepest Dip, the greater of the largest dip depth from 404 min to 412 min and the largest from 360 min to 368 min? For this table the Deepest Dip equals 0.25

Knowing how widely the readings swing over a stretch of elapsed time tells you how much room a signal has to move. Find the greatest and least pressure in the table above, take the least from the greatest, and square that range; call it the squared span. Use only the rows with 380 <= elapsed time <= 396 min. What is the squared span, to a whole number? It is 2190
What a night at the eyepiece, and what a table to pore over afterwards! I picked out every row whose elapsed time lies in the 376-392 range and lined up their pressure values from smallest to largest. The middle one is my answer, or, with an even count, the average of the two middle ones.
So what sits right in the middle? 217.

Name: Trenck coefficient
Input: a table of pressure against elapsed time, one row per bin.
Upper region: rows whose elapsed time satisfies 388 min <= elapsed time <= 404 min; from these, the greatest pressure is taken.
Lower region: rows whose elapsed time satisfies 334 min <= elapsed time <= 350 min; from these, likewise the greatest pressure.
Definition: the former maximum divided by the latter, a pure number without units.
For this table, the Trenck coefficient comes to 1.60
